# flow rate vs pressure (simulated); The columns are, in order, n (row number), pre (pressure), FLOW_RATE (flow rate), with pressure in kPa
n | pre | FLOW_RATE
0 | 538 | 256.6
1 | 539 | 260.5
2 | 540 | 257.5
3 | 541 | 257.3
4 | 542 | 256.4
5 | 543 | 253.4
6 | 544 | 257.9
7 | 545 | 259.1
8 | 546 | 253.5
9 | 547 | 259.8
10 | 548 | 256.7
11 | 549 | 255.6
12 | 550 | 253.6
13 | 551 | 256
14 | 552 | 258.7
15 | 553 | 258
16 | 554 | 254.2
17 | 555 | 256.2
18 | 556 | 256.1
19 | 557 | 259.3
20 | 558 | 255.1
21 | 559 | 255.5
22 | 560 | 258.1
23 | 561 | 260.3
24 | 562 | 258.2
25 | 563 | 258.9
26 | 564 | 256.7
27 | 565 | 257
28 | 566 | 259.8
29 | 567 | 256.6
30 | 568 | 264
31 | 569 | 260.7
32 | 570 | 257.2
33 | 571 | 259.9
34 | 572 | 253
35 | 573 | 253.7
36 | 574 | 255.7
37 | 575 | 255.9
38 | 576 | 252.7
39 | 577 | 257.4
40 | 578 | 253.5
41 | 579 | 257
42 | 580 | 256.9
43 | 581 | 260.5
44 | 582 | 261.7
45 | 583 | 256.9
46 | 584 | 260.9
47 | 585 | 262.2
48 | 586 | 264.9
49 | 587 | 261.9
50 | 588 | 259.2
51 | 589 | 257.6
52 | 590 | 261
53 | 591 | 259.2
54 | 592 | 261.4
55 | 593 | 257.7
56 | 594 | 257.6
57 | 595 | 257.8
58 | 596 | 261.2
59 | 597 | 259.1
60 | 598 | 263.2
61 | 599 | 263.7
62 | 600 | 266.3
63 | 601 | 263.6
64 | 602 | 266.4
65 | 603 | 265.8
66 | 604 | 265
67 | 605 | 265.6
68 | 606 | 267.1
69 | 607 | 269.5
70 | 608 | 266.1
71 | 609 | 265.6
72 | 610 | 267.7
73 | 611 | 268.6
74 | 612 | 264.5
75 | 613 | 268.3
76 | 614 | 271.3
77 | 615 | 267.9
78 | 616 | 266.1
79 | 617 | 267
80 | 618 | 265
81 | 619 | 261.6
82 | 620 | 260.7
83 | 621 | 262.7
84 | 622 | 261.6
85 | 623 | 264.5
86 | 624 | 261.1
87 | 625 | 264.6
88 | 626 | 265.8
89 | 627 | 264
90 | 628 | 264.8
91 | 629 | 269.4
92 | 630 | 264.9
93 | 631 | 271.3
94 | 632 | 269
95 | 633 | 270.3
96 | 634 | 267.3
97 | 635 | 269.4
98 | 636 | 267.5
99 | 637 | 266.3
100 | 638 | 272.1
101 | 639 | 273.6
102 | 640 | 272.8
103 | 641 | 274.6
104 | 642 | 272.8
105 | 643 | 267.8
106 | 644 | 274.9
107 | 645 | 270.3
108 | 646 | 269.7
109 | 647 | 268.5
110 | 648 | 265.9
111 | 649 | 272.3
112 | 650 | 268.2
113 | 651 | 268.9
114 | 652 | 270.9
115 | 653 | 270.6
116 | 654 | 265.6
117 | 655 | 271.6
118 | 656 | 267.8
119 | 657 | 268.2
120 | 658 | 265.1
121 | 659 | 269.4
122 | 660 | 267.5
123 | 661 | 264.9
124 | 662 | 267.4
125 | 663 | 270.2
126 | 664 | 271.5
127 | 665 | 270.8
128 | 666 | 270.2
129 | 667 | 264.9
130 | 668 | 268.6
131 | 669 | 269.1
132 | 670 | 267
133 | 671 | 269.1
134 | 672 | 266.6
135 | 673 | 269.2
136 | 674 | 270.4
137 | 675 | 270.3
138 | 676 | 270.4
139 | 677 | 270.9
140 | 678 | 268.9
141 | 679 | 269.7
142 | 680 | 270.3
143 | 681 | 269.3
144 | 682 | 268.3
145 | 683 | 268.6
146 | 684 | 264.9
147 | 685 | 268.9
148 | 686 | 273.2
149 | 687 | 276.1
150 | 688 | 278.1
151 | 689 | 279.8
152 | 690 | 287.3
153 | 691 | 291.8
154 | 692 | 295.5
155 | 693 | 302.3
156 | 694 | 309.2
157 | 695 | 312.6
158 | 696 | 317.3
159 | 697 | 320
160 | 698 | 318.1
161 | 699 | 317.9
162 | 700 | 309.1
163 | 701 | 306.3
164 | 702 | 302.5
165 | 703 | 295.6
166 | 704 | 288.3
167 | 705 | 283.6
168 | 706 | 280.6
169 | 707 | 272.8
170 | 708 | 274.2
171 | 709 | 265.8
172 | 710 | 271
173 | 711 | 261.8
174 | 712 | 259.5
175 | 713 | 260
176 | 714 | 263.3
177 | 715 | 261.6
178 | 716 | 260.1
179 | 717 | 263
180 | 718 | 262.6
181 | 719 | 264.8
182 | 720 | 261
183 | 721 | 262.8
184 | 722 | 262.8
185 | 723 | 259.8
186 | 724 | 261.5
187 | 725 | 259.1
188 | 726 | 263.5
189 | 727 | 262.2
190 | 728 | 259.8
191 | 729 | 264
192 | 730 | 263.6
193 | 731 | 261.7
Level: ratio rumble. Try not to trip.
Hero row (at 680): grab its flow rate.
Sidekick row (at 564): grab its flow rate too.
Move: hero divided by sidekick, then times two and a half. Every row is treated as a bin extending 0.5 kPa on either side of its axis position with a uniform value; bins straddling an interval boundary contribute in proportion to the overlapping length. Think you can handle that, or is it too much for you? 2.63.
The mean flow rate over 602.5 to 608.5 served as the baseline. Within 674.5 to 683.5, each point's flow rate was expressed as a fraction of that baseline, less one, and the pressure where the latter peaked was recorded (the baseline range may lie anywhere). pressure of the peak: 677 kPa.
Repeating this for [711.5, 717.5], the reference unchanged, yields 714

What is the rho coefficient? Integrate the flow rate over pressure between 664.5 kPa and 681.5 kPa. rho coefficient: 4576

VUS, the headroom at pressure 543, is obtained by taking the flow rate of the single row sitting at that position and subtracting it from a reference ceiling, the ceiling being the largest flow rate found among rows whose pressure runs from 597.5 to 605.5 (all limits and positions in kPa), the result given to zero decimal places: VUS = 13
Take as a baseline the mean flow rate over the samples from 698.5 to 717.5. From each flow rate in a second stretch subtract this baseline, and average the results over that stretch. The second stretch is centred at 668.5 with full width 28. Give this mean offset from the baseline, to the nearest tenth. -9.9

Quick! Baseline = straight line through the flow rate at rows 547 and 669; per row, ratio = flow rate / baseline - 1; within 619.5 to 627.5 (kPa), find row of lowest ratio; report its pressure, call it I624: 620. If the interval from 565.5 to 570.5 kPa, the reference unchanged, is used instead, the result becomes 567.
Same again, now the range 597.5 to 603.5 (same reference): 598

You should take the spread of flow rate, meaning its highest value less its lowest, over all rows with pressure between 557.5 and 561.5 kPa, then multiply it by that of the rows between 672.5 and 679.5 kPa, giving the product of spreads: 10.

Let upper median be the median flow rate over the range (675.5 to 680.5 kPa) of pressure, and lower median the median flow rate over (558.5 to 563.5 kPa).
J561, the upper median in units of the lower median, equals 1.05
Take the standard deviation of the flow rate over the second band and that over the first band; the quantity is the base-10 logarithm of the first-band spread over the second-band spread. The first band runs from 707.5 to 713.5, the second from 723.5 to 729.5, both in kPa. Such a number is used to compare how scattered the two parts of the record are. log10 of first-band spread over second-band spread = 0.49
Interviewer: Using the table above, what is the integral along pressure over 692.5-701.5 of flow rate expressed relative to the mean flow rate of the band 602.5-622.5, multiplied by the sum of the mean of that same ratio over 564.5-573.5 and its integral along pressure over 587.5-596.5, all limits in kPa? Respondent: 103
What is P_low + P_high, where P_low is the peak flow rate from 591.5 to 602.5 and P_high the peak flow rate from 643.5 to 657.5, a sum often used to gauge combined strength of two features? 541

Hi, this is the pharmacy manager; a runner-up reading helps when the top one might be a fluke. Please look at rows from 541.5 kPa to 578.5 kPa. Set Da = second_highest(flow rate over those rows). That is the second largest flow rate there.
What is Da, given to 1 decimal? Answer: 260.7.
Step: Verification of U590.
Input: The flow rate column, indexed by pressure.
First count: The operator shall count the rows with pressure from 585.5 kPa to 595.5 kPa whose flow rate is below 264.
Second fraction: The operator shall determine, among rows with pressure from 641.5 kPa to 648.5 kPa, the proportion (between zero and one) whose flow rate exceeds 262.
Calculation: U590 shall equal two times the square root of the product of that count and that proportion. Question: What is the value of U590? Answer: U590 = 6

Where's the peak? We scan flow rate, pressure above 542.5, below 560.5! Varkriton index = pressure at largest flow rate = 547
